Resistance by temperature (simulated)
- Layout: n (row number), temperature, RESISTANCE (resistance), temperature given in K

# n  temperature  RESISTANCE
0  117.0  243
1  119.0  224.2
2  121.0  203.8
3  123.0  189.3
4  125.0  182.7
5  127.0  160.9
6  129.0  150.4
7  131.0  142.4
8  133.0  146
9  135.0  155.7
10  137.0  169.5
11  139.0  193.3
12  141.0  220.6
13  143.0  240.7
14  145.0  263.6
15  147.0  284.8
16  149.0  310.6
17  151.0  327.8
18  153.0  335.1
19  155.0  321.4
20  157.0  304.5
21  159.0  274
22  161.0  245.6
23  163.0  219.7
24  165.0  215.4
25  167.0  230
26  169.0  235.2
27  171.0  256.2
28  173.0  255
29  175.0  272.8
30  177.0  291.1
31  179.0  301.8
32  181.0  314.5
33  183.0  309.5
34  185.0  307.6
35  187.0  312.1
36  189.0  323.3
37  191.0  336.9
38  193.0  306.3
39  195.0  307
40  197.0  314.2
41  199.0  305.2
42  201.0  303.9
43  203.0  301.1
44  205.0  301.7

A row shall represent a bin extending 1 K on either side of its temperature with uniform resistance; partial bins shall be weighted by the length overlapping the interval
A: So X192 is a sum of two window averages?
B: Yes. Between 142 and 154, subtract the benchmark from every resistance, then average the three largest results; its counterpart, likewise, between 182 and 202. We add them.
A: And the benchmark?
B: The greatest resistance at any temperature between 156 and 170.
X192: 40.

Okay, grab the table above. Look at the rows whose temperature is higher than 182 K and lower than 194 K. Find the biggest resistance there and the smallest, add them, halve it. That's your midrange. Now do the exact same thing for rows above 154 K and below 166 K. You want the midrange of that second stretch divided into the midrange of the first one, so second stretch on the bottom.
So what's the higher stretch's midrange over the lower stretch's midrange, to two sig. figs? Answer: 1.2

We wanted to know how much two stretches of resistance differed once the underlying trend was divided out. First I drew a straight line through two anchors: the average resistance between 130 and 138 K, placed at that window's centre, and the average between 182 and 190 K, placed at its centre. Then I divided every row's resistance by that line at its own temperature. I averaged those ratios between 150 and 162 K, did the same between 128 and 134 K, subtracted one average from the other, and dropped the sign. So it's 0.4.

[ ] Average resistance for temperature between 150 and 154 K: 331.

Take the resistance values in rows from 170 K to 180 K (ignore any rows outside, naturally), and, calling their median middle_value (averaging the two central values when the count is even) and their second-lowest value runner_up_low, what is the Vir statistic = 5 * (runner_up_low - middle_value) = -83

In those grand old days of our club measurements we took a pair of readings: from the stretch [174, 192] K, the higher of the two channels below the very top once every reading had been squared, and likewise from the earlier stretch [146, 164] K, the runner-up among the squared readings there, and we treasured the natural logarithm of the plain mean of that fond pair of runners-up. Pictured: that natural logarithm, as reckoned 11.6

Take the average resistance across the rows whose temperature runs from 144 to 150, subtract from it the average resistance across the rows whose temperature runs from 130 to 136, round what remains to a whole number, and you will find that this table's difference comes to 138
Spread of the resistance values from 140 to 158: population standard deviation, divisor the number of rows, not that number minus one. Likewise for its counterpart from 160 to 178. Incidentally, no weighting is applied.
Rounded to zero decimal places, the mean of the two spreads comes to 31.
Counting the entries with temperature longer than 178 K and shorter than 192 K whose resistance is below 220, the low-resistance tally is 0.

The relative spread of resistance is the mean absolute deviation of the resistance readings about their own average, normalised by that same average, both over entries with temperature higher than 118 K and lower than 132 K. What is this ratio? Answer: 0.13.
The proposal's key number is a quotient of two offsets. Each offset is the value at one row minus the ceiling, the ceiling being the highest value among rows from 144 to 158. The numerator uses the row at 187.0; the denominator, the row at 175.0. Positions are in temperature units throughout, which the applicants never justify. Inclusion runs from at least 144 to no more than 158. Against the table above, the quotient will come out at 0.37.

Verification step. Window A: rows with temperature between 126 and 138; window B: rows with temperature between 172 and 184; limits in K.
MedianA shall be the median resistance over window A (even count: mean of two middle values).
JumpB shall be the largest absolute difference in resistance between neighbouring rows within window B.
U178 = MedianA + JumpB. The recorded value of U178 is 171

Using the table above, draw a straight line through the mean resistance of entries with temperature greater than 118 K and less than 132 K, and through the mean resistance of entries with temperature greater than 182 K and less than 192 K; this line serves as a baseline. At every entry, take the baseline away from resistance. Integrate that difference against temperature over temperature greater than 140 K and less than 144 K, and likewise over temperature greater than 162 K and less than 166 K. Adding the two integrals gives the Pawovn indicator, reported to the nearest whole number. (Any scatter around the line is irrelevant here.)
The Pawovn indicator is -141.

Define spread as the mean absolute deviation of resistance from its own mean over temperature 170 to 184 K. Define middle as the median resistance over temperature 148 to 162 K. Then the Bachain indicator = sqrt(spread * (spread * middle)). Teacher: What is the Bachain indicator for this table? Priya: 370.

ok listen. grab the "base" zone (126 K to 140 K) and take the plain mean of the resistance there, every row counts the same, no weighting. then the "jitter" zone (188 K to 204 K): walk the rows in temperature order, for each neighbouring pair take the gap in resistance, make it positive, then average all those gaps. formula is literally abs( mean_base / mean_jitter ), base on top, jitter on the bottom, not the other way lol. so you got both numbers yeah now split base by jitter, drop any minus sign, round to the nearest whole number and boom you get 17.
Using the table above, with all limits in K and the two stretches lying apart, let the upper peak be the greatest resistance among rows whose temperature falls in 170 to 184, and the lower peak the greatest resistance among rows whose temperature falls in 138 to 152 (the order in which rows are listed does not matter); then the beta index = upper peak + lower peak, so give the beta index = 642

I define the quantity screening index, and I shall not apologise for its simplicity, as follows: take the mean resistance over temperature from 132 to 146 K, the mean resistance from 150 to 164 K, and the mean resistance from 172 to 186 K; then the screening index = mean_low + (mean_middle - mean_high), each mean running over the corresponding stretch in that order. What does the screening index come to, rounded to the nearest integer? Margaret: 195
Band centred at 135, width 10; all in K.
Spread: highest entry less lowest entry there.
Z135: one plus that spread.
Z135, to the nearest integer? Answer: 52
